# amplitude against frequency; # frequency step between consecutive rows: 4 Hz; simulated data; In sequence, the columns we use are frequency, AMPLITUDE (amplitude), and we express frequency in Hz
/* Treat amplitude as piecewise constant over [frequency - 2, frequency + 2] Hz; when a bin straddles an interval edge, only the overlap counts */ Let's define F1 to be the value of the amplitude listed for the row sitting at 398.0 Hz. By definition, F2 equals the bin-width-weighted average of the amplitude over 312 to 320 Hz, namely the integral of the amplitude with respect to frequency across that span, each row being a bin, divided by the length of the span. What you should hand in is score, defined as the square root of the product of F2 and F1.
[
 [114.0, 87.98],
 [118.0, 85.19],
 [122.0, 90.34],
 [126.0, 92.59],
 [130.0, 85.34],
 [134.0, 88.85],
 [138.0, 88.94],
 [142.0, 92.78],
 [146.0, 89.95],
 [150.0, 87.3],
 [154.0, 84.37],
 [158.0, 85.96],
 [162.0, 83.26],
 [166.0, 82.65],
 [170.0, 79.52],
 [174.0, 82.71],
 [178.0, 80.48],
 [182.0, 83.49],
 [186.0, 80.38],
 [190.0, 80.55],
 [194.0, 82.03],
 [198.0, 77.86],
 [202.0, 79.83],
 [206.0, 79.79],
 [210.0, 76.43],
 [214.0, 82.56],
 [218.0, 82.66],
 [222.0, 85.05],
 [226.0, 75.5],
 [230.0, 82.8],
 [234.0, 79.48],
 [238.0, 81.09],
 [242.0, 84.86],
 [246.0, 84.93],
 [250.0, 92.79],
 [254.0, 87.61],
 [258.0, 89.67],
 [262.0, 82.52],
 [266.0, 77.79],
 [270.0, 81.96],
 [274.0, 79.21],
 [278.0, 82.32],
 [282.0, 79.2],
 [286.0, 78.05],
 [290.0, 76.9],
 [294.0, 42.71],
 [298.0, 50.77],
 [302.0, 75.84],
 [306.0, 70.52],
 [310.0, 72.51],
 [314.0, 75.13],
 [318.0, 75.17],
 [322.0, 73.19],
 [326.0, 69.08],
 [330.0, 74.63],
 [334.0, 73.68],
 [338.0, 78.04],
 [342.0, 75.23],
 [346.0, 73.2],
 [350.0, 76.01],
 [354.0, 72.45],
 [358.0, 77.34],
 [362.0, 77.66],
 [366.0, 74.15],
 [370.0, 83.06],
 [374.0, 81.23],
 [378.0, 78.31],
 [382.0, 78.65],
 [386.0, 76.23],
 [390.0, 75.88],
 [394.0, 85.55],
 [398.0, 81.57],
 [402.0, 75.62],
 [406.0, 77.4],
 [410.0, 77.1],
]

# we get 78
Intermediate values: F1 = 81.57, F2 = 75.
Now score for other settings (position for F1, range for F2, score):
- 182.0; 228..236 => 82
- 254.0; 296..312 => 77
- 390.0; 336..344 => 76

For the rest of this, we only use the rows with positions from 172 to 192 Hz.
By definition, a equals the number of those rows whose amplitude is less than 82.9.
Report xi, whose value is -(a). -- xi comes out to -4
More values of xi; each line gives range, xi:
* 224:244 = -4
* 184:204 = -5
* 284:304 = -5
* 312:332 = -5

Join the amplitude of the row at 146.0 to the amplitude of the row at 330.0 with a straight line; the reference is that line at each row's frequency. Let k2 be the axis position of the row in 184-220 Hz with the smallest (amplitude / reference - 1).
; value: 210.0 Hz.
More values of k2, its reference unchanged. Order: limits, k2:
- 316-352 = 326.0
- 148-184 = 170.0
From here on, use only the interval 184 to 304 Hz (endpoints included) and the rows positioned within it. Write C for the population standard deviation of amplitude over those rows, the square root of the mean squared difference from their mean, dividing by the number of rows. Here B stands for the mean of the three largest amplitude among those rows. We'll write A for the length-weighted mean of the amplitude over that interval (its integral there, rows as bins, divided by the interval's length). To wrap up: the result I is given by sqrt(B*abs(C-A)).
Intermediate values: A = 79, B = 90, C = 10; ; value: 79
